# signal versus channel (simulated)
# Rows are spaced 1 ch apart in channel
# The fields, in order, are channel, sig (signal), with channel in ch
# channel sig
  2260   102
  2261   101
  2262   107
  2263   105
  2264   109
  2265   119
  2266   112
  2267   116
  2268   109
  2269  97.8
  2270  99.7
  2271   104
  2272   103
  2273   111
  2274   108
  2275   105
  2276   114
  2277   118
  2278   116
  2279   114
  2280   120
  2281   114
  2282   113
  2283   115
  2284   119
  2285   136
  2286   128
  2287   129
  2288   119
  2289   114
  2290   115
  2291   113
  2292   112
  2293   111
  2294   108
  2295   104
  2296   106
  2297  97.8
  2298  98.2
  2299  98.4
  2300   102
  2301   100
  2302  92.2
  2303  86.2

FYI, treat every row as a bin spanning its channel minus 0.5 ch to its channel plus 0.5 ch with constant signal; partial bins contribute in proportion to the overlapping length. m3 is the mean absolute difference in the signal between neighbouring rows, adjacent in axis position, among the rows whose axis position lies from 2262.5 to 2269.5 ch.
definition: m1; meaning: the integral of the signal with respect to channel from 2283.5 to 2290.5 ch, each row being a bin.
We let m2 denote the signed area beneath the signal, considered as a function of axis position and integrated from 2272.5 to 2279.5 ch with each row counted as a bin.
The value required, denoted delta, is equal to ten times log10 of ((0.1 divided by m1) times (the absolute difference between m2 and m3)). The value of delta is -10.4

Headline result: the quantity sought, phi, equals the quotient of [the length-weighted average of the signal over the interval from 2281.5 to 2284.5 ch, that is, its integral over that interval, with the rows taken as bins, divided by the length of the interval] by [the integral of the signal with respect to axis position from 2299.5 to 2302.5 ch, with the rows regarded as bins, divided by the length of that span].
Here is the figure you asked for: 1.18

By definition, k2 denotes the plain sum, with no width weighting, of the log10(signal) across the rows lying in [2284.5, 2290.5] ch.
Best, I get 12.5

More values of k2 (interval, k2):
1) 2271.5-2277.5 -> 12.2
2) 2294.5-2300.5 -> 12.0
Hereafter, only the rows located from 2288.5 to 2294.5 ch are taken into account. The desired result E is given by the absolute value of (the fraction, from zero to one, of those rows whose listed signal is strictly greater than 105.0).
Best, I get 1.00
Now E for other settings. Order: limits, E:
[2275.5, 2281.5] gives 1.00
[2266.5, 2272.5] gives 0.33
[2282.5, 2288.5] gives 1.00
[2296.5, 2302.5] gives 0.00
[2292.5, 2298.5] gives 0.50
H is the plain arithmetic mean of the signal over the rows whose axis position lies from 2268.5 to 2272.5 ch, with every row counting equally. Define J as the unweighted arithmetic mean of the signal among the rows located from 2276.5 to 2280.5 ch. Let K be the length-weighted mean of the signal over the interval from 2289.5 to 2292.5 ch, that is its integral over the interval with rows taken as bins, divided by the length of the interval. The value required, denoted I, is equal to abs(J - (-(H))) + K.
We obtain 331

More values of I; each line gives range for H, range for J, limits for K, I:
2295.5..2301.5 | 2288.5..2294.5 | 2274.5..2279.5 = 326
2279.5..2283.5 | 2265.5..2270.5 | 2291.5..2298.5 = 328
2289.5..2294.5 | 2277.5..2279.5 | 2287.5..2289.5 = 343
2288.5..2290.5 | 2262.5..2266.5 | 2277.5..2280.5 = 342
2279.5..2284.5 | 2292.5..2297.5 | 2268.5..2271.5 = 322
